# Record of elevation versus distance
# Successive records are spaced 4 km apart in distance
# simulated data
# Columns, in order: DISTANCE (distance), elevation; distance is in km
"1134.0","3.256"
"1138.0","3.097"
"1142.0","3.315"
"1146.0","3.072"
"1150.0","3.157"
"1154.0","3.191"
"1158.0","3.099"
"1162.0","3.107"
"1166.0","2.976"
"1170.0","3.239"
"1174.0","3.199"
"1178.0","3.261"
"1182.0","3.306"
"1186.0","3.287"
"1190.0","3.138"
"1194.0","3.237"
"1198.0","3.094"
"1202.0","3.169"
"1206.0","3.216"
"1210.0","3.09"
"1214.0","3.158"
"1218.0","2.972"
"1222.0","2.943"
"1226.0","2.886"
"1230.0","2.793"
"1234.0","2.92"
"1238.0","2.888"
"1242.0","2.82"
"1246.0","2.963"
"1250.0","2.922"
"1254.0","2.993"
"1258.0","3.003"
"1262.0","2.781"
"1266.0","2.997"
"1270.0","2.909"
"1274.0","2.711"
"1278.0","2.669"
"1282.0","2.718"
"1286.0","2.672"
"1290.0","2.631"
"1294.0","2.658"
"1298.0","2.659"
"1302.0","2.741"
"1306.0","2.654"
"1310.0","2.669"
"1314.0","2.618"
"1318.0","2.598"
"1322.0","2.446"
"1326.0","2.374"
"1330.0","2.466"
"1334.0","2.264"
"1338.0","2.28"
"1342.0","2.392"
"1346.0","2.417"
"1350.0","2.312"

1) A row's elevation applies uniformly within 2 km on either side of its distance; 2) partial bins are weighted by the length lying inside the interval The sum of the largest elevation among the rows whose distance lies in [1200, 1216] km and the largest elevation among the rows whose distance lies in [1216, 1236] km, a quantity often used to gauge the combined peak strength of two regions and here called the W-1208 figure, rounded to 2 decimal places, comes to 6.19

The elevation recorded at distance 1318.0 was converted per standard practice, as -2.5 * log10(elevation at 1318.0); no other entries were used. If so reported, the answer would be -1.04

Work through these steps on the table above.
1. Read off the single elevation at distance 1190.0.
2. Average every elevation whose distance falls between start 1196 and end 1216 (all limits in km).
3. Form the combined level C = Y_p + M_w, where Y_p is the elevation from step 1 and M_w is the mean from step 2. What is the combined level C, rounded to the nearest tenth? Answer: 6.3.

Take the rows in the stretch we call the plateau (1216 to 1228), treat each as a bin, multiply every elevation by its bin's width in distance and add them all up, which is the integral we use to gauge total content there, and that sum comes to 35.2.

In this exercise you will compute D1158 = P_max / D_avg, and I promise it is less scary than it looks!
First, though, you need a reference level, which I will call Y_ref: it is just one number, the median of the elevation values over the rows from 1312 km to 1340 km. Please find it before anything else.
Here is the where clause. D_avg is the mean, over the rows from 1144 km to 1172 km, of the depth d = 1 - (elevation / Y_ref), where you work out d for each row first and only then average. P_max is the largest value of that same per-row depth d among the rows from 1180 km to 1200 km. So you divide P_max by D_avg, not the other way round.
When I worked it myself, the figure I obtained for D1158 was 0.96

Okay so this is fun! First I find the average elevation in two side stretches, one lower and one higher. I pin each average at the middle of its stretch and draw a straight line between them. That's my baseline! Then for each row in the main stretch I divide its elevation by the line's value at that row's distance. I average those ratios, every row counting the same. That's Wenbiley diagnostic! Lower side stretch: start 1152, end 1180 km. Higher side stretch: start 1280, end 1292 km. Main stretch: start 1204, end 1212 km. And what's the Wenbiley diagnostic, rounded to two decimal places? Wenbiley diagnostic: 1.06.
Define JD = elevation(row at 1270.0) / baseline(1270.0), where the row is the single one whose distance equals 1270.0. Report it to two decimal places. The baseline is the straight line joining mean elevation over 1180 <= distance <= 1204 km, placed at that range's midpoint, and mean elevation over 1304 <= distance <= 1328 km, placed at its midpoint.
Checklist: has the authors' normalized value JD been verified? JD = 1.04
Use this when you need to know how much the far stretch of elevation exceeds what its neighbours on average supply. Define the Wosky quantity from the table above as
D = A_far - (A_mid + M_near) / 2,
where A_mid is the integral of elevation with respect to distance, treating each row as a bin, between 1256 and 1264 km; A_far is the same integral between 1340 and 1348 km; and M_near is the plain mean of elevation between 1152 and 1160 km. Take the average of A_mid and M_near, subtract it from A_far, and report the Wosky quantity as 6.1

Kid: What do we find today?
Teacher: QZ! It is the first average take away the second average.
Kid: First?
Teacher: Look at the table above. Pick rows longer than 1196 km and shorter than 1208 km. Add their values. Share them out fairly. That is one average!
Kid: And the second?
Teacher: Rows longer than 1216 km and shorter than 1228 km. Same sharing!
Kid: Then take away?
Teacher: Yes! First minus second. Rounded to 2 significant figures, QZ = 0.23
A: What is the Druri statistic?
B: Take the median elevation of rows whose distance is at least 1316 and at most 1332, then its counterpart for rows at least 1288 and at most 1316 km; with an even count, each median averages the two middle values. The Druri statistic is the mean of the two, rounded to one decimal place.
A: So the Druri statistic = 2.6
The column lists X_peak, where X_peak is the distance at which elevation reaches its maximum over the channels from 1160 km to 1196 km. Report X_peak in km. 1182.0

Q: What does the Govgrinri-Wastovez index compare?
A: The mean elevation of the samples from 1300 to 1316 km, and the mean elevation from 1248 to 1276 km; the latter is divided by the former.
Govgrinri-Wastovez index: 1.09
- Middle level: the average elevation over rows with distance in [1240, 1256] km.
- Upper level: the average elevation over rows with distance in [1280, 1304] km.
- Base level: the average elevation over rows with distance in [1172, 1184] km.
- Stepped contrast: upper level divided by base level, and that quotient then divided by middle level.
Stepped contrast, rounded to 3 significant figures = 0.281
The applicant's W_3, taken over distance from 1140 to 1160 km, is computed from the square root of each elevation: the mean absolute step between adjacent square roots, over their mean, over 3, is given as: 0.0060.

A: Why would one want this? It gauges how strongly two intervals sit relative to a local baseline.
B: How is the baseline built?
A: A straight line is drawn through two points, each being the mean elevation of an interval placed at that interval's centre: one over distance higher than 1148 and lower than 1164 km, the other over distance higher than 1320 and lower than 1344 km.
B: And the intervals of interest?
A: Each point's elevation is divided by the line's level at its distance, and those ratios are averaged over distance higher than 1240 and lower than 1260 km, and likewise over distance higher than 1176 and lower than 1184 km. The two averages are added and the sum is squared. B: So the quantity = 4.67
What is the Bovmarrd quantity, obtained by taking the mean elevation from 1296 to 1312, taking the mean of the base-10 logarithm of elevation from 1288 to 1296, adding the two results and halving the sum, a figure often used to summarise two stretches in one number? 1.55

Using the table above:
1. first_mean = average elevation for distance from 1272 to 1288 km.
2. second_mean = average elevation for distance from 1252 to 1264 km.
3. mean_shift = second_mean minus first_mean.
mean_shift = 0.23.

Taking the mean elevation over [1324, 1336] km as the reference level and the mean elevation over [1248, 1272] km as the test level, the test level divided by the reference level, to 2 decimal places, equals 1.24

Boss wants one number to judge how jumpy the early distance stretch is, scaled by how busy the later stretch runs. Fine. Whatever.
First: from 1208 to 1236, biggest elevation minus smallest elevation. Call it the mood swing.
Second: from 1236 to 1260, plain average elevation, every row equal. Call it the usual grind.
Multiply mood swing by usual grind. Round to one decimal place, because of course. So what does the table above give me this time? 1.1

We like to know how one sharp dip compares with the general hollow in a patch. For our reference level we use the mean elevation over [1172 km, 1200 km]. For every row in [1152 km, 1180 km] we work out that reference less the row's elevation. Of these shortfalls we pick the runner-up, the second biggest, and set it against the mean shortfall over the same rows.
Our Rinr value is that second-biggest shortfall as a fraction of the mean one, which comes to 1.8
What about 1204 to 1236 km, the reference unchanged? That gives 1.5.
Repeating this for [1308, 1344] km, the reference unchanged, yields 1.2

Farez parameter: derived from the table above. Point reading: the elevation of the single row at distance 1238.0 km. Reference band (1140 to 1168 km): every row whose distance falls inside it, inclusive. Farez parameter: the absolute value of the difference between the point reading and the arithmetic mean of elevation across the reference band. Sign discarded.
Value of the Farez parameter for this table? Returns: 0.24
